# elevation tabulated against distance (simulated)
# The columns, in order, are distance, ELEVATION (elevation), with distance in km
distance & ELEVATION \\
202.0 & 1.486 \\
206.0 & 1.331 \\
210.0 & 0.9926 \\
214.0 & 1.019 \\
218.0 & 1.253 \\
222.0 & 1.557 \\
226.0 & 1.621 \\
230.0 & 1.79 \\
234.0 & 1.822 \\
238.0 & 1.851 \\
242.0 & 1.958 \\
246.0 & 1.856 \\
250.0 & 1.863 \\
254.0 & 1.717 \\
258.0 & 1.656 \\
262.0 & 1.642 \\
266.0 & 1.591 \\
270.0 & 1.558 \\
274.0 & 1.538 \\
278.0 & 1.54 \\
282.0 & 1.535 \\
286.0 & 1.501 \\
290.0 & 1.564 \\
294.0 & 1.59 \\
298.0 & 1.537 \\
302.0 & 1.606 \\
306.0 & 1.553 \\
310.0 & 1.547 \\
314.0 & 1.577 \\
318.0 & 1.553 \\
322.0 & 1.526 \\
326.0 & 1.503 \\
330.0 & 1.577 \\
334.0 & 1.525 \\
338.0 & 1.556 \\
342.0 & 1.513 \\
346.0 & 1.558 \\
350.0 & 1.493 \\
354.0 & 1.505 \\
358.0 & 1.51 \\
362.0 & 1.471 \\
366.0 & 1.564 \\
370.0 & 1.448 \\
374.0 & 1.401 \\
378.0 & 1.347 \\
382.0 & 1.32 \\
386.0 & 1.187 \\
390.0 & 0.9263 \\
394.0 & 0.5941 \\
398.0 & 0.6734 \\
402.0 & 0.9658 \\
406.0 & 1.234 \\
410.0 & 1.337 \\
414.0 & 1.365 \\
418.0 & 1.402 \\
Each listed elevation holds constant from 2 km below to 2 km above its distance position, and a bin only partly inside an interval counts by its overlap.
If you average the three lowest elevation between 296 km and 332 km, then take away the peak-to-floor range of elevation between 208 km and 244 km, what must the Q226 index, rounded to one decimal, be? 0.6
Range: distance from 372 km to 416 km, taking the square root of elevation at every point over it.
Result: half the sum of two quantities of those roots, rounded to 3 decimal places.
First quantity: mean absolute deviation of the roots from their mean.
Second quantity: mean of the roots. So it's 0.586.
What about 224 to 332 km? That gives 0.659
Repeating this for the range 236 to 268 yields 0.686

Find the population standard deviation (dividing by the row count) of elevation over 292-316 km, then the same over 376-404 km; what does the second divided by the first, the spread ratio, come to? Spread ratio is 11.2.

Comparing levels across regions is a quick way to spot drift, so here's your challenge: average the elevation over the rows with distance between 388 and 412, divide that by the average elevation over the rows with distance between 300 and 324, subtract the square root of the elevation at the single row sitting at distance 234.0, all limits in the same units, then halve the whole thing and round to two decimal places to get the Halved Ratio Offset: -0.37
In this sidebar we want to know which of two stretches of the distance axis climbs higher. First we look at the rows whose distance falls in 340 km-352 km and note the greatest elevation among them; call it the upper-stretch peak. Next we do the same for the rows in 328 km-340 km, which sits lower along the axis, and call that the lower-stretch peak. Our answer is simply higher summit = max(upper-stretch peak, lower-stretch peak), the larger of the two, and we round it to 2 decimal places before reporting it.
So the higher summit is 1.58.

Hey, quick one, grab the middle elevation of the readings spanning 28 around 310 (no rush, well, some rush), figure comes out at 1.55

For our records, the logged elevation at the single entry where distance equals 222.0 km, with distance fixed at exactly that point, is 1.557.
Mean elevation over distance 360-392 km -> 1.33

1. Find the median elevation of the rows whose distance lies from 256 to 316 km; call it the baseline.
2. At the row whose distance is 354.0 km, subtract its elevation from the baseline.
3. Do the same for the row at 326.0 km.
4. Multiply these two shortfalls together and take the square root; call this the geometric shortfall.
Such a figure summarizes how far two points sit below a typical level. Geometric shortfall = 0.05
